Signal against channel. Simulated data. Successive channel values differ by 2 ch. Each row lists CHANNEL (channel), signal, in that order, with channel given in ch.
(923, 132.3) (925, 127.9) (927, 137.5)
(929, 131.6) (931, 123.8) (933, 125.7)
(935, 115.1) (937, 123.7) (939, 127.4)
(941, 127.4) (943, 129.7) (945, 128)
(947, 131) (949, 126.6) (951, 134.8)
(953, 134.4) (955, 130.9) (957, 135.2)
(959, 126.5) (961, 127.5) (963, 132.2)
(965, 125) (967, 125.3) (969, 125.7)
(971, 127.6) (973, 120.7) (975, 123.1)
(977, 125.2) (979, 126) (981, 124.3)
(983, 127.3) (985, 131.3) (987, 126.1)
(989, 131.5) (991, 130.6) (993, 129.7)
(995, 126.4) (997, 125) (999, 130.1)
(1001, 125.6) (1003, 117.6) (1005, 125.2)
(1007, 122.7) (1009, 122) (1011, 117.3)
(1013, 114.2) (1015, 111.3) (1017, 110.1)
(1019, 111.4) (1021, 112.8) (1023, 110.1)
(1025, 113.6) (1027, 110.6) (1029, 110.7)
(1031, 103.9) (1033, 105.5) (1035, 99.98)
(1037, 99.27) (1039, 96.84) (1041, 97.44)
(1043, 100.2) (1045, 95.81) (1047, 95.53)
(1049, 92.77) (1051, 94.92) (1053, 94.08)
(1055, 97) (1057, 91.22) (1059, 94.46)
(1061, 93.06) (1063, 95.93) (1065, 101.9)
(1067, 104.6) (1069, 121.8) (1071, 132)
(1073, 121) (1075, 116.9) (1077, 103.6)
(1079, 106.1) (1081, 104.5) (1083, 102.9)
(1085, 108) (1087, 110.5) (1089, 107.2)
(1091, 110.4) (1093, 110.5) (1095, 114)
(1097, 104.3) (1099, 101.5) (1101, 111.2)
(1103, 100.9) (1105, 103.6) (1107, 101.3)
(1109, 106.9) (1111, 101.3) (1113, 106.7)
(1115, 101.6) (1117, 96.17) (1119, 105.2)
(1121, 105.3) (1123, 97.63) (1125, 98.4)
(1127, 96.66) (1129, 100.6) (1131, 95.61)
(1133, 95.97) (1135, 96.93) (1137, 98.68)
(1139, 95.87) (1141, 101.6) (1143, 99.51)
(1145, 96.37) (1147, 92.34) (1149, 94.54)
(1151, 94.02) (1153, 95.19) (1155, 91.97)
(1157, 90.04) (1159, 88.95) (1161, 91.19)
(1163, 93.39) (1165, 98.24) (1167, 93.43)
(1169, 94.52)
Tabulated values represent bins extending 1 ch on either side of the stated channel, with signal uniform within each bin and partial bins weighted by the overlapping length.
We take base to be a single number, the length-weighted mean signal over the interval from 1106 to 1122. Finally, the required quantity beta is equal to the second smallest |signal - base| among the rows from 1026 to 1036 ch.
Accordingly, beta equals 2.4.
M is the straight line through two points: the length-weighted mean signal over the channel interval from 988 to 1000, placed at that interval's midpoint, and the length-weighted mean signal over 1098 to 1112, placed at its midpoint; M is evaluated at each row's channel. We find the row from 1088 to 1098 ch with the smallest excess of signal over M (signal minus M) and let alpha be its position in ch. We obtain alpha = 1097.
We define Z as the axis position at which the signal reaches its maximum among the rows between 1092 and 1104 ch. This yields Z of 1095 ch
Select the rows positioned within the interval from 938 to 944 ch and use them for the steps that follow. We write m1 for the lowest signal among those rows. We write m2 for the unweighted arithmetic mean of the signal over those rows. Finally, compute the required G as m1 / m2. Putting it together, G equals 0.994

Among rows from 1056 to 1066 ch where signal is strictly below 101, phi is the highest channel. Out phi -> 1063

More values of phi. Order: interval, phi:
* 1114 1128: 1127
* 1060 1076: 1063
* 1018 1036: 1035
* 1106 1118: 1117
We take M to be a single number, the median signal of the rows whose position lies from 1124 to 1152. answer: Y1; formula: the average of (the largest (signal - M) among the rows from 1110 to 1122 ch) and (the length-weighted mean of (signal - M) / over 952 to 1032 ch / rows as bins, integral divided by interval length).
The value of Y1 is 18.2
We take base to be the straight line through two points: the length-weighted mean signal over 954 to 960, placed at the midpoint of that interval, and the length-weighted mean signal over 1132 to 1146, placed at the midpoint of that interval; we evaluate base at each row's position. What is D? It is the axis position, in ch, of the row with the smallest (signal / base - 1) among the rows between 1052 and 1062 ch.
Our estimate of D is 1057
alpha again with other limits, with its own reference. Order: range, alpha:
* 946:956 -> 949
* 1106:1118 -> 1117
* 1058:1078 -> 1061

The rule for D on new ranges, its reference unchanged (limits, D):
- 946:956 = 949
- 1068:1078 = 1077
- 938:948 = 939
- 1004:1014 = 1013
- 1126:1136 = 1131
